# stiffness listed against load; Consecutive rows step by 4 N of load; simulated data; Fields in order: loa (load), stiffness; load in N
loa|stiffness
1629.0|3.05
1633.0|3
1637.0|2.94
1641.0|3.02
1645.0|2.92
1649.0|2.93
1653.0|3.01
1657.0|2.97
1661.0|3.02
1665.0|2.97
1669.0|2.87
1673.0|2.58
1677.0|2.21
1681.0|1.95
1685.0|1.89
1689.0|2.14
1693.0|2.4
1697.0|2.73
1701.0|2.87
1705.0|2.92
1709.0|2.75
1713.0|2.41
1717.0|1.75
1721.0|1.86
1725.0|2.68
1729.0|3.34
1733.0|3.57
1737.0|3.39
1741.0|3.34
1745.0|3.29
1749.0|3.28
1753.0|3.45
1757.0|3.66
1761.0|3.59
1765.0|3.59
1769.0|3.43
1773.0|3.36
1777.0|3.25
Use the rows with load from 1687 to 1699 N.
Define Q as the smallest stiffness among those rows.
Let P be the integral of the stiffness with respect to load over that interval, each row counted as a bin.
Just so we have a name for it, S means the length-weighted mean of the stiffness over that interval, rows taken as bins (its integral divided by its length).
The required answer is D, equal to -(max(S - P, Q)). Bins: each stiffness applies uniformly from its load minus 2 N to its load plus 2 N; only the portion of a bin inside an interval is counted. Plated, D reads -2.1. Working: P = 29.1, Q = 2.14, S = 2.4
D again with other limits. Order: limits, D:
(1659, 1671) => -2.9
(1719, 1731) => -1.9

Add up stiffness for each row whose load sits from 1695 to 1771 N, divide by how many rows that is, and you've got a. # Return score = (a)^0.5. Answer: 1.75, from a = 3.05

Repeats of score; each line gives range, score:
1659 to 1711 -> 1.60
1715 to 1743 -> 1.69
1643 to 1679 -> 1.68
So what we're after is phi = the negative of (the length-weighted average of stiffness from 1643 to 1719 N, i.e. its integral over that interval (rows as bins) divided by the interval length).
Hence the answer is -2.59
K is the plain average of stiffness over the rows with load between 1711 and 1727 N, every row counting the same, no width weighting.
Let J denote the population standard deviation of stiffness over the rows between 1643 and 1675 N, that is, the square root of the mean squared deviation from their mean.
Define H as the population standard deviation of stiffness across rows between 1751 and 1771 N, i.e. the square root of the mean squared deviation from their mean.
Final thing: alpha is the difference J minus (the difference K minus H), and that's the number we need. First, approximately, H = 0.09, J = 0.13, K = 2.2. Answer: -2.0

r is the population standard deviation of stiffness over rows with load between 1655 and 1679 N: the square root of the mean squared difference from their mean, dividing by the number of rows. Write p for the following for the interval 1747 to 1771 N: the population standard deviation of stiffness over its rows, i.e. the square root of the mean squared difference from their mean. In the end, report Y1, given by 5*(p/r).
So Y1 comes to 2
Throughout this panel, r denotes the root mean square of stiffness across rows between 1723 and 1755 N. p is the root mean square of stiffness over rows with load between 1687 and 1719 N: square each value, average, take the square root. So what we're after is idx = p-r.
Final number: -0.8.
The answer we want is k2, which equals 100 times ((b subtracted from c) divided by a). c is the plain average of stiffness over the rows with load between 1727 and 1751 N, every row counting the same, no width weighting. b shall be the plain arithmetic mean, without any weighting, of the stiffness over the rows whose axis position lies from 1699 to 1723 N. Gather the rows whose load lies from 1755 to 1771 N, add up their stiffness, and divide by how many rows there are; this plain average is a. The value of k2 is 26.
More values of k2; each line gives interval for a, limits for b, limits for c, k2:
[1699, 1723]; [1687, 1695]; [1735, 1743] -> 45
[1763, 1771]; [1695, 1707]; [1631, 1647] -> 4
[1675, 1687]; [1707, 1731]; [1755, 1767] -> 57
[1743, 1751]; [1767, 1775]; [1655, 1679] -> -19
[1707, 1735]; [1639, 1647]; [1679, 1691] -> -37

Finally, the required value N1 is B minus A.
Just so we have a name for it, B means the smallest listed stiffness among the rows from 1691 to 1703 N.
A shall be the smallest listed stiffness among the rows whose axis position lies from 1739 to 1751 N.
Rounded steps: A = 3.28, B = 2.4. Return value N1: -0.9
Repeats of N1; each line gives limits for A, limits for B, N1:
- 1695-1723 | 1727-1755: 1.5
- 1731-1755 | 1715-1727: -1.5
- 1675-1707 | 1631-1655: 1.0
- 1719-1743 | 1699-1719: -0.1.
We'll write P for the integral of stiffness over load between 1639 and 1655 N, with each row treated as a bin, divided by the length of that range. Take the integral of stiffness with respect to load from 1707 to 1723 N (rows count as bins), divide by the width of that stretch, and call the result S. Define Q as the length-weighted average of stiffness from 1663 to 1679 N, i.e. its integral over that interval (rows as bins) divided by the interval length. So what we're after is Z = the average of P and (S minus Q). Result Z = 1.25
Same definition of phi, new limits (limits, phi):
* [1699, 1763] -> -3.01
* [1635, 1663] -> -2.97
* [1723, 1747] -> -3.27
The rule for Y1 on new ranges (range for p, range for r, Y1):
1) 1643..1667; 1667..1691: 1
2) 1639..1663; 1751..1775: 2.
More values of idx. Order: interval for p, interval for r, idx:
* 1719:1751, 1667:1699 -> 0.8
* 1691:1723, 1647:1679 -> -0.3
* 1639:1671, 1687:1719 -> 0.4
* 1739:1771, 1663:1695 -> 1.1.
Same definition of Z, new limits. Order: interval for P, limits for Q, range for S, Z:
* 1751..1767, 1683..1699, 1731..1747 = 2.34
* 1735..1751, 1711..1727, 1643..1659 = 2.05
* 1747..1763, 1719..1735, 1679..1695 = 1.36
